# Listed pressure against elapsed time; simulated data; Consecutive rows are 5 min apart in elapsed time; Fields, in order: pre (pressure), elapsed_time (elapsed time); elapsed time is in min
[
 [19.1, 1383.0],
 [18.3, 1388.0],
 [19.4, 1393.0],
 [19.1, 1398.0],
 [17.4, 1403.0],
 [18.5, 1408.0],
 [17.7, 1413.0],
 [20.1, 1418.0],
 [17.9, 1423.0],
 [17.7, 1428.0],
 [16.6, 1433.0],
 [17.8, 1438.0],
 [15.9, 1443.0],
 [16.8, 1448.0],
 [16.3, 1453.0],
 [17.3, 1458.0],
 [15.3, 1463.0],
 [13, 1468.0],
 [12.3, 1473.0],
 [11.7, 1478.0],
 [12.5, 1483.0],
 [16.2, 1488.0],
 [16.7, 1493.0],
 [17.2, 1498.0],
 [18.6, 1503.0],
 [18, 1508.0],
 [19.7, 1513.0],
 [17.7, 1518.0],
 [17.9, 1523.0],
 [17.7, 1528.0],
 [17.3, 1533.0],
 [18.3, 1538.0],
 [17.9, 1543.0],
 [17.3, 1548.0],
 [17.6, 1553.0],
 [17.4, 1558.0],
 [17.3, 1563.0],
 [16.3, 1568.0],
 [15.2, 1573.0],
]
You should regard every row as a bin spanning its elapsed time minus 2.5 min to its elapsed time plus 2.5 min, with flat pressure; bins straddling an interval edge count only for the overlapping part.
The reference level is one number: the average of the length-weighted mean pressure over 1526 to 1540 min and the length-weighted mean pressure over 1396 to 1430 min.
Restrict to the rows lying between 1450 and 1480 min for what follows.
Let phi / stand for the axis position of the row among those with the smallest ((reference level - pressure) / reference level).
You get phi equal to 1458.0 min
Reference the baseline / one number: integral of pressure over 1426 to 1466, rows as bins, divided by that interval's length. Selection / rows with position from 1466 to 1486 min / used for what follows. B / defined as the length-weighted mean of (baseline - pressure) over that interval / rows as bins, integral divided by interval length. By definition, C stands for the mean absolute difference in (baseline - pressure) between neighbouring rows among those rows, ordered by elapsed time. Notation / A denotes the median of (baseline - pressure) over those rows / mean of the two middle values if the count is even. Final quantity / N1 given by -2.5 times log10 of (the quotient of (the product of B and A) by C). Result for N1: -3.5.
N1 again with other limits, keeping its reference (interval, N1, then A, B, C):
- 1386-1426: -1.0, -1.7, -1.89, 1.37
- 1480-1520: 1.8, -0.8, -0.35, 1.49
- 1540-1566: -0.8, -0.7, -0.84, 0.30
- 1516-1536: -1.5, -1.0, -1.01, 0.27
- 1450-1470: 0.7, 0.9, 1.08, 1.77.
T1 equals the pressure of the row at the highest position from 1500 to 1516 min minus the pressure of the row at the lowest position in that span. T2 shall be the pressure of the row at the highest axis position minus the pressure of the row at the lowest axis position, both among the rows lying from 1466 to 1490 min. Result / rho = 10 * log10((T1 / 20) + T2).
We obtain 5.1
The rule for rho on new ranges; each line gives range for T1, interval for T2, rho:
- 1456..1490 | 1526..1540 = -2.6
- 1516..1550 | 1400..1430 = -5.5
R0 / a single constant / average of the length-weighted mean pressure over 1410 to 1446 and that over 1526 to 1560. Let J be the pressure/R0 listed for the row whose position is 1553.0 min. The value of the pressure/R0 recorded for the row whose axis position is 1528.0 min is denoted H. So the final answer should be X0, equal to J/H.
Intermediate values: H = 1.00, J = 1.00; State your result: 0.99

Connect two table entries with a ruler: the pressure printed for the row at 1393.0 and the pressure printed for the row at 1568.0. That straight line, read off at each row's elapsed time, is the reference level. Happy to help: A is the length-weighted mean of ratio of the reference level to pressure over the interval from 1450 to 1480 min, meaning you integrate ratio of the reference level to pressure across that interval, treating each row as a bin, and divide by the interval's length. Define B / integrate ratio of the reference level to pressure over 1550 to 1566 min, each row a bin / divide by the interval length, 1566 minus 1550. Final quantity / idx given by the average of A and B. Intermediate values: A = 1.28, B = 0.95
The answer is 1.12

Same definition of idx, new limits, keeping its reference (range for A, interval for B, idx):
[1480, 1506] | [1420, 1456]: 1.10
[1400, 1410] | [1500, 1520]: 1.00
